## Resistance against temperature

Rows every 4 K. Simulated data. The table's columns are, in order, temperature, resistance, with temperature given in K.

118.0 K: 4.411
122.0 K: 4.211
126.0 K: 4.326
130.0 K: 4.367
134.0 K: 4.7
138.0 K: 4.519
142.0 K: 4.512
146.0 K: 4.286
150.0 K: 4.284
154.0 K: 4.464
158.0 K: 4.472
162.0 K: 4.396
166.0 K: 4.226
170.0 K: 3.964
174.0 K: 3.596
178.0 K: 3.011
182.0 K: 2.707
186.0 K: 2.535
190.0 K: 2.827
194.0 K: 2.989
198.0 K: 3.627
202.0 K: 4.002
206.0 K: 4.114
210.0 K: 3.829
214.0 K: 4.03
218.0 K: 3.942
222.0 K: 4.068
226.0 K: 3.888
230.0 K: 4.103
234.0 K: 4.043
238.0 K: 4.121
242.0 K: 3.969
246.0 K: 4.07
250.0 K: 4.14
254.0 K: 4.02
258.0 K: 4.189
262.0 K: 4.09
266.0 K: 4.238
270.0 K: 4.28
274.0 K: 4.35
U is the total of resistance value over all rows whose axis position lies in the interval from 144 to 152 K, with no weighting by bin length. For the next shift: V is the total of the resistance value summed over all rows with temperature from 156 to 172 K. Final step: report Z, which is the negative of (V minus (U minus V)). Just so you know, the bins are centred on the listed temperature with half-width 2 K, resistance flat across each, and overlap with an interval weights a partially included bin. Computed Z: -26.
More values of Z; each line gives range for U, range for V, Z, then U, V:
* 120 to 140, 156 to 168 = -4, 22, 13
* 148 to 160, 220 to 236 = -19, 13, 16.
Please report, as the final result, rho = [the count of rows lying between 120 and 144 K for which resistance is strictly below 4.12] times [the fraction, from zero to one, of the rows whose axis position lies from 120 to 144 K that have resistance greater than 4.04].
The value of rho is 0.0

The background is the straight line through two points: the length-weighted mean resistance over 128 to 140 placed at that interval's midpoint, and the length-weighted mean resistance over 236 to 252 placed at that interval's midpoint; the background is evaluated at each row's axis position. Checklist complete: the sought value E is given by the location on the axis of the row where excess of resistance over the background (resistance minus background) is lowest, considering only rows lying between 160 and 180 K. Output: 178.0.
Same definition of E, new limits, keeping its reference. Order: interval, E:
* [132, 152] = 146.0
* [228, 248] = 242.0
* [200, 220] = 210.0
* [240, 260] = 242.0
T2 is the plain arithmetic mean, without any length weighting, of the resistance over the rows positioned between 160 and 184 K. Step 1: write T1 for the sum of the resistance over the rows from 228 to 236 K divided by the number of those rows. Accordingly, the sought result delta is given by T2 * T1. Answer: 14.9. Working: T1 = 4.07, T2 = 3.65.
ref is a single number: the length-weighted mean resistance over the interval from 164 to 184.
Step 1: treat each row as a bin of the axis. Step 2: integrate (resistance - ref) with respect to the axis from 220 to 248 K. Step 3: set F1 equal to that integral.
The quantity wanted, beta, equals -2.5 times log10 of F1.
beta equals -2.9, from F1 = 15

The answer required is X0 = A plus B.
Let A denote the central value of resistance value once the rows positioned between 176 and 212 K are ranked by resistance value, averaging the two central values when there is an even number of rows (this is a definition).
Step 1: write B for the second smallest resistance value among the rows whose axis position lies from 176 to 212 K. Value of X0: 5.72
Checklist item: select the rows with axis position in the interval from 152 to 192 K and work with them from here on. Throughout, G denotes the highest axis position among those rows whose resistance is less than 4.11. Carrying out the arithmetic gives 190.0 K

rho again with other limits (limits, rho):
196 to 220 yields 1.0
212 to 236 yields 3.0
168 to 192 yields 0.0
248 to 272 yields 1.7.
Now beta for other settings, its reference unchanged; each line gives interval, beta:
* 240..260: -2.7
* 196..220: -2.5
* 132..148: -3.0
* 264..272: -2.0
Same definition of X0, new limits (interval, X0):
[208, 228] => 7.83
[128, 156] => 8.75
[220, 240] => 8.11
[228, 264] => 8.11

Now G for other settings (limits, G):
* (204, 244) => 242.0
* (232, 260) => 254.0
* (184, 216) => 214.0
